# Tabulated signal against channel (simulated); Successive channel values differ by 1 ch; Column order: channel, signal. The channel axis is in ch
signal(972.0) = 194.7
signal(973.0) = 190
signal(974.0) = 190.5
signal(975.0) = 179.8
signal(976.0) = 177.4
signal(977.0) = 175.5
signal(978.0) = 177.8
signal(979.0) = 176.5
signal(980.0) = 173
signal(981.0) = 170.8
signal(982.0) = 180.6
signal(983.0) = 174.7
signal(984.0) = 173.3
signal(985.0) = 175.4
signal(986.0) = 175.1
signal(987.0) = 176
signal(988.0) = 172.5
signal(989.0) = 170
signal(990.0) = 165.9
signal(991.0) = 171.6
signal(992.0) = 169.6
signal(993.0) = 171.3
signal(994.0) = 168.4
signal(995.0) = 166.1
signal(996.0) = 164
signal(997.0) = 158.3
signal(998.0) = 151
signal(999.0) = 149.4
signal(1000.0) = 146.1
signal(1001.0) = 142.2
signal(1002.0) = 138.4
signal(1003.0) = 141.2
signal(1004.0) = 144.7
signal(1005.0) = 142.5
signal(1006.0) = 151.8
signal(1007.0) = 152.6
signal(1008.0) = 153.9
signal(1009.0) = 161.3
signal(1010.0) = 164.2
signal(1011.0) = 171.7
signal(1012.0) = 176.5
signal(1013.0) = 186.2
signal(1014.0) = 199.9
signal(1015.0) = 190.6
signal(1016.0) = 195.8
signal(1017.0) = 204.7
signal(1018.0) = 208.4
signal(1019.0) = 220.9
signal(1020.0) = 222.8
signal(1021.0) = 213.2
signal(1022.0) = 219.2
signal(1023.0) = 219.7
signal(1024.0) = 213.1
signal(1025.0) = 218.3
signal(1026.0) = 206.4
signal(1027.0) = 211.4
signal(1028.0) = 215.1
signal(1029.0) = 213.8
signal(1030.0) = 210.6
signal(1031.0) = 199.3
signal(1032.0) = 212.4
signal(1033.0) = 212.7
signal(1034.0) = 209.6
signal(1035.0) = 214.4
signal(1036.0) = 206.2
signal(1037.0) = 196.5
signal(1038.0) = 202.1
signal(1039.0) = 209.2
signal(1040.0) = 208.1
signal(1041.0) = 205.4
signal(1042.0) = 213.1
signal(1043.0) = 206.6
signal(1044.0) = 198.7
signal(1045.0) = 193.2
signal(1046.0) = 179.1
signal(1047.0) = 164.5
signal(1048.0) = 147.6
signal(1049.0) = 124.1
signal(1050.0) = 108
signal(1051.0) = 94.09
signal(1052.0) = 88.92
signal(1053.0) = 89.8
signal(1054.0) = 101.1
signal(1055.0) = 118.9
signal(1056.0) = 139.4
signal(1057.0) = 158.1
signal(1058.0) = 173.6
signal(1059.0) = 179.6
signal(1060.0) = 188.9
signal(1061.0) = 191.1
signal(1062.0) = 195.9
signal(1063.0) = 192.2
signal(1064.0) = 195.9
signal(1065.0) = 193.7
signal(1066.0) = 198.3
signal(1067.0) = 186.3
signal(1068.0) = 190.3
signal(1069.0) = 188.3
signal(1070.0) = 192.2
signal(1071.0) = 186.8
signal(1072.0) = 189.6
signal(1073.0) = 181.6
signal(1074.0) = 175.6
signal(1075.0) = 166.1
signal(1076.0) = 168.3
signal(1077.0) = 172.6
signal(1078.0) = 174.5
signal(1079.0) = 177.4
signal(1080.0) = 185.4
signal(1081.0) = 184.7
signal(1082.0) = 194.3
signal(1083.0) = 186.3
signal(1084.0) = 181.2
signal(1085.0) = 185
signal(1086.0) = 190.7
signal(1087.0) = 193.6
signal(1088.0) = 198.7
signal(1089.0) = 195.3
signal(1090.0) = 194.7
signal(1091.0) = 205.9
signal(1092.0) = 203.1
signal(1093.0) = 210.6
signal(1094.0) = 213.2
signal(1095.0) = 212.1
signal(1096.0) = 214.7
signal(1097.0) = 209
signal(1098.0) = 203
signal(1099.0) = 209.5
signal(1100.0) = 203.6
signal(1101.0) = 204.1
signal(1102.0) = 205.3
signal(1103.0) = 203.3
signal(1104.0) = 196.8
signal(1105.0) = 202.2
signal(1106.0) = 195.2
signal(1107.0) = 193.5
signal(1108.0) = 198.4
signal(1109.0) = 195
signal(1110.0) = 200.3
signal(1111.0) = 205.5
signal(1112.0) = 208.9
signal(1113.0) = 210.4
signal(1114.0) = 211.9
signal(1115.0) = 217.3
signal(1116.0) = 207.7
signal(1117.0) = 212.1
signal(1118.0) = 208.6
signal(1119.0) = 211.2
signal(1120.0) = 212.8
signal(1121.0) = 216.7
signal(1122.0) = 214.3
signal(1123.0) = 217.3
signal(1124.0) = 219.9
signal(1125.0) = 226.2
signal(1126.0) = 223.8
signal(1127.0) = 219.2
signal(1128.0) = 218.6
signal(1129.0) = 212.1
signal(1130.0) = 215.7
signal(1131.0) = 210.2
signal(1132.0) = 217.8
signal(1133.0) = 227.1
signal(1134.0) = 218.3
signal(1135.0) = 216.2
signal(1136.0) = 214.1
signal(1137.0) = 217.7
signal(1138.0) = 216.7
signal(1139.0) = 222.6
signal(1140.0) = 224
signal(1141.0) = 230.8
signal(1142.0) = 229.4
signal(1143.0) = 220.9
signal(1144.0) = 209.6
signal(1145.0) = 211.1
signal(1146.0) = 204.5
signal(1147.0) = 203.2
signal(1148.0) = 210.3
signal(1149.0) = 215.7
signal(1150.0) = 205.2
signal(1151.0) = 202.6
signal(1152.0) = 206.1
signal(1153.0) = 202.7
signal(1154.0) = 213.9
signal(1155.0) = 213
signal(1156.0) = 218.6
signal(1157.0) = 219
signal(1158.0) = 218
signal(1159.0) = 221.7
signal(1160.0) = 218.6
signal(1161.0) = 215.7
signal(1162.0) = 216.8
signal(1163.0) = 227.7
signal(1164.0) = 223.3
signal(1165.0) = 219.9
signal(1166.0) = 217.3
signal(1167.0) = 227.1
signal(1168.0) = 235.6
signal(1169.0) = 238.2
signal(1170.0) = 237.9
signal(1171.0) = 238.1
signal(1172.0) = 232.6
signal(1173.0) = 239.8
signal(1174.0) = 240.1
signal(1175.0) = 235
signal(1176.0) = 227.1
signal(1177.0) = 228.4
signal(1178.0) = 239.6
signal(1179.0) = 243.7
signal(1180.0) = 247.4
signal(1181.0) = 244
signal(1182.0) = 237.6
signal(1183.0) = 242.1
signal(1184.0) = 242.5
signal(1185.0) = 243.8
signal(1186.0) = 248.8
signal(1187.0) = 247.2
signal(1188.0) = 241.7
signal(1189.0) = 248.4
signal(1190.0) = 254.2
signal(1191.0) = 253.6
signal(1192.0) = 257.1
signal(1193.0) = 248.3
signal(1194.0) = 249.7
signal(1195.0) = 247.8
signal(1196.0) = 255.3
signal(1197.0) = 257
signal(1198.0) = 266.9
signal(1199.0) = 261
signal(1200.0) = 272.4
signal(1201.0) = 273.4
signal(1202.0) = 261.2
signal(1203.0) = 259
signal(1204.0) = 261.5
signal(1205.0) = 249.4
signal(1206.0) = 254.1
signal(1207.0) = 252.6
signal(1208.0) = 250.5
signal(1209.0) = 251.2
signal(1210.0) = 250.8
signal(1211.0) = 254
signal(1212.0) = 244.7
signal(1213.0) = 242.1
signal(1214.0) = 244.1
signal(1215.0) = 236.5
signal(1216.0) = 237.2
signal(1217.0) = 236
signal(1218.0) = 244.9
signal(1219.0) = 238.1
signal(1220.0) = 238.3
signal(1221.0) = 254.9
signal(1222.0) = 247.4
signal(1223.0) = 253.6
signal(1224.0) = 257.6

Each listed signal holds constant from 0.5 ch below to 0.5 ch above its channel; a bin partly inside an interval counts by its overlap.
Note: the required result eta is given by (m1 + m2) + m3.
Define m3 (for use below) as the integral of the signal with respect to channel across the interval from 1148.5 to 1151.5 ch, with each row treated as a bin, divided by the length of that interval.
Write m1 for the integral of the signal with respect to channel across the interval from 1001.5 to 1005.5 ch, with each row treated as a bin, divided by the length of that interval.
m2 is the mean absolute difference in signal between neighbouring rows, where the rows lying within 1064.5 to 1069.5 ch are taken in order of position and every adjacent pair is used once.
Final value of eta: 355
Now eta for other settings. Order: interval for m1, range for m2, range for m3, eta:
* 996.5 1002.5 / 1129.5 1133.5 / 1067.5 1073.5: 343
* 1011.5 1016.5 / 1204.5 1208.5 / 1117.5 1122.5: 405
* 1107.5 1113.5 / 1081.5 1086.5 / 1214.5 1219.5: 447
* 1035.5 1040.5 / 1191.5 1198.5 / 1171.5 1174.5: 447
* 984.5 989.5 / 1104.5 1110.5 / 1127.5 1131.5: 392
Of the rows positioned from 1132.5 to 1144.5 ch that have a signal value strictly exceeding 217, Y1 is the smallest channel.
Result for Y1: 1133.0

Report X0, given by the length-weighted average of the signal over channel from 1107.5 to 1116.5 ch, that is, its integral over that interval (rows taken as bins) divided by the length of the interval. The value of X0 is 206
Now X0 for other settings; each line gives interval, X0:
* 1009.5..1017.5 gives 186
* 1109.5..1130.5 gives 214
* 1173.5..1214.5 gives 249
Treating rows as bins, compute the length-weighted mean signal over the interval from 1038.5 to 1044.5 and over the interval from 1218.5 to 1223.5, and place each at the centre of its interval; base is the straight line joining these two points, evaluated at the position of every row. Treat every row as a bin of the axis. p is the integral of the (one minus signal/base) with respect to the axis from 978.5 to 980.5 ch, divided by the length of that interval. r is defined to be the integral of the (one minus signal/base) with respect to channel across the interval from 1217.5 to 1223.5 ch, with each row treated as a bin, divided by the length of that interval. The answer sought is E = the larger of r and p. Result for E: 0.10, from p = 0.10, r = 0.00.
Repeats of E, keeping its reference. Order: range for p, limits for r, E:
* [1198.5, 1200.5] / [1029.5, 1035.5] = -0.02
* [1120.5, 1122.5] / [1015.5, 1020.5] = 0.04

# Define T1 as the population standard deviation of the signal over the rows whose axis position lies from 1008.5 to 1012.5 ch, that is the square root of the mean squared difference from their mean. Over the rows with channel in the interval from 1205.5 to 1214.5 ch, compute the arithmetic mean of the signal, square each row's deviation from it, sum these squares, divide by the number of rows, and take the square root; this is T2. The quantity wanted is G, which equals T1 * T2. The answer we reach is 26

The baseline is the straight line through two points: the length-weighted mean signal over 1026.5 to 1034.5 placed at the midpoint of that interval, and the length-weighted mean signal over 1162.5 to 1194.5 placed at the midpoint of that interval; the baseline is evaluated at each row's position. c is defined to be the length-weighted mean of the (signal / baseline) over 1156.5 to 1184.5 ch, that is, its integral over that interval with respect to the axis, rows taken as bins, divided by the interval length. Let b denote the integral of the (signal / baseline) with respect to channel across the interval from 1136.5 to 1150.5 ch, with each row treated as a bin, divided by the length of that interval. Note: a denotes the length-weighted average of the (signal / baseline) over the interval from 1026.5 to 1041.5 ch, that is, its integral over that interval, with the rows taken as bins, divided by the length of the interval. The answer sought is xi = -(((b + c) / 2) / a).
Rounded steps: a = 0.99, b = 0.928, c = 0.97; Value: -0.96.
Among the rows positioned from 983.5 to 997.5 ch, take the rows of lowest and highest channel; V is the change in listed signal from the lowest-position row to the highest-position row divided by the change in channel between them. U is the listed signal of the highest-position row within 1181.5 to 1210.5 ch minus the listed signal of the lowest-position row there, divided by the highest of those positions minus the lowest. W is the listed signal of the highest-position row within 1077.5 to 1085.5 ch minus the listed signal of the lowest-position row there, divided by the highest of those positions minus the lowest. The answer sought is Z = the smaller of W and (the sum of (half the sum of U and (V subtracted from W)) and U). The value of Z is 1.5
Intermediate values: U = 0.47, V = -1.15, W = 1.5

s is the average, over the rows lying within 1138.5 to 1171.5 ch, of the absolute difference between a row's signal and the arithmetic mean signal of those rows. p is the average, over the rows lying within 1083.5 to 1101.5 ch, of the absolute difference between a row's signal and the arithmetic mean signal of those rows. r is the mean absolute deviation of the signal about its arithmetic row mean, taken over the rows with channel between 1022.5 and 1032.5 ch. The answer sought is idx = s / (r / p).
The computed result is 16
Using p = 8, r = 4.1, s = 8.2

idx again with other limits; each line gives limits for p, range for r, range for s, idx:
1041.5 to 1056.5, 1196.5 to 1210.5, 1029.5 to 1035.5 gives 22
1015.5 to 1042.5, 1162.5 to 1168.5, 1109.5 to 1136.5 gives 5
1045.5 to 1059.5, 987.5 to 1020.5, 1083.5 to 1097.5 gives 16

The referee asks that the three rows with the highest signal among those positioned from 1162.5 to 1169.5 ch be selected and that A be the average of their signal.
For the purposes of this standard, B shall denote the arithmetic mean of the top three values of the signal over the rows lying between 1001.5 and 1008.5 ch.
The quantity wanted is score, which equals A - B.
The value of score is 81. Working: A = 234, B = 153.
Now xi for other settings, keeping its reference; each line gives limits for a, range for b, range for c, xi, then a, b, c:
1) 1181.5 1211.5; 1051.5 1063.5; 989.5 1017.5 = -0.72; 1.04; 0.701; 0.80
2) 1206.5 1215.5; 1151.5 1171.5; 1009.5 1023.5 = -0.94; 1.01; 0.938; 0.96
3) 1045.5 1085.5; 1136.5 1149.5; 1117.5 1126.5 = -1.22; 0.77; 0.932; 0.95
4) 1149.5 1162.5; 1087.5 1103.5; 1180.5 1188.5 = -1.06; 0.91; 0.920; 1.01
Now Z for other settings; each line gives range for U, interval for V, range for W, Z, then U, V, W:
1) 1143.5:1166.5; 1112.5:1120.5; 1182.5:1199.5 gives 0.9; 0.35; 0.34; 1.2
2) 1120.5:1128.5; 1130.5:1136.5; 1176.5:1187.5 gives 1.0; 0.27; 0.78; 1.9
